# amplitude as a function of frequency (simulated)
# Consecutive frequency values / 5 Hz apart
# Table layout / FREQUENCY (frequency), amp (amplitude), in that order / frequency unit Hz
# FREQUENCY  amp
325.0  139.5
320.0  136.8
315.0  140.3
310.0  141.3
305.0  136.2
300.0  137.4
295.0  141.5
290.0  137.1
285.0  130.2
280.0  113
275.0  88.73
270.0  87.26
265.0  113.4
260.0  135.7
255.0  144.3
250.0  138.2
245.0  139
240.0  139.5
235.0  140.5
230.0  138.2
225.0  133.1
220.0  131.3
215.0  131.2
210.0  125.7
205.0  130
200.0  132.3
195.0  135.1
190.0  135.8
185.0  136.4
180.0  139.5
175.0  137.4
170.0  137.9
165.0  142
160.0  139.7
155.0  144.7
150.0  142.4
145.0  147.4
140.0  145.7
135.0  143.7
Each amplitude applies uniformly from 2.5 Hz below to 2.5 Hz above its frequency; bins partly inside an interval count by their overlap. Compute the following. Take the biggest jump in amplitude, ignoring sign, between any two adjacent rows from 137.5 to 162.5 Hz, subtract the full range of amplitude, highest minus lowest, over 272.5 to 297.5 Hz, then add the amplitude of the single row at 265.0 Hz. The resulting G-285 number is 66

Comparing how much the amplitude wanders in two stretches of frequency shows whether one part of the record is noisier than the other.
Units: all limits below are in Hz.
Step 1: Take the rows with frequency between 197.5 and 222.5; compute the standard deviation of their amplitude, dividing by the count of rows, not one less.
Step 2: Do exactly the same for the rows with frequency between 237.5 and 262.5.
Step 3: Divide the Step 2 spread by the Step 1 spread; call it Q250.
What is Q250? 1.2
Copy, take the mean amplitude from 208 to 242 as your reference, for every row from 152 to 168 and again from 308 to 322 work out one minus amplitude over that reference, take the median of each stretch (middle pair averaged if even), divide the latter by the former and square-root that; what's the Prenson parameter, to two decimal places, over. 0.88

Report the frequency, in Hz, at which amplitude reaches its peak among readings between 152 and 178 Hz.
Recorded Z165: 155.0 Hz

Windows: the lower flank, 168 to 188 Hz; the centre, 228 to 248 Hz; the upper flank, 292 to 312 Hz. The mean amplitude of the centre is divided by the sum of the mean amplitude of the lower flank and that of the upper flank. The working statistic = 0.503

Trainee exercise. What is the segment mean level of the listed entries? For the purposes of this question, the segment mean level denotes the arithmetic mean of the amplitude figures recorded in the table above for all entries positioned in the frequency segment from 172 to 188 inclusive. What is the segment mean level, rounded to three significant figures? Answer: 138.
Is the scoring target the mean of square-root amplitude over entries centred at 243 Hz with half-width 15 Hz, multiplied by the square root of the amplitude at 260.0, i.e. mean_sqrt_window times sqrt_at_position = 138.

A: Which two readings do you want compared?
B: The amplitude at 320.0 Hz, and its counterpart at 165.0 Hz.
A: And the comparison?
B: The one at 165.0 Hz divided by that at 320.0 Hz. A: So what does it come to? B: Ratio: 1.04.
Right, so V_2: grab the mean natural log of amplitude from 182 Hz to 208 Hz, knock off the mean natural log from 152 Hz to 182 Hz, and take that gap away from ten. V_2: 10.0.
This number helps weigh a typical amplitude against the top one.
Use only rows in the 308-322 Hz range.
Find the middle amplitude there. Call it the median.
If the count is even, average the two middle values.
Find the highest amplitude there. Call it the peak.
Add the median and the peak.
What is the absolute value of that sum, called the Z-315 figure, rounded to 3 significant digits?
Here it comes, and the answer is 282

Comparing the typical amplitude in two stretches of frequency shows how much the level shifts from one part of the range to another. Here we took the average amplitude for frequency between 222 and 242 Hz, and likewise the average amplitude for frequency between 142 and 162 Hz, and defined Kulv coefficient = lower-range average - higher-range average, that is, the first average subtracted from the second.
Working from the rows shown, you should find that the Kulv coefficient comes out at 6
